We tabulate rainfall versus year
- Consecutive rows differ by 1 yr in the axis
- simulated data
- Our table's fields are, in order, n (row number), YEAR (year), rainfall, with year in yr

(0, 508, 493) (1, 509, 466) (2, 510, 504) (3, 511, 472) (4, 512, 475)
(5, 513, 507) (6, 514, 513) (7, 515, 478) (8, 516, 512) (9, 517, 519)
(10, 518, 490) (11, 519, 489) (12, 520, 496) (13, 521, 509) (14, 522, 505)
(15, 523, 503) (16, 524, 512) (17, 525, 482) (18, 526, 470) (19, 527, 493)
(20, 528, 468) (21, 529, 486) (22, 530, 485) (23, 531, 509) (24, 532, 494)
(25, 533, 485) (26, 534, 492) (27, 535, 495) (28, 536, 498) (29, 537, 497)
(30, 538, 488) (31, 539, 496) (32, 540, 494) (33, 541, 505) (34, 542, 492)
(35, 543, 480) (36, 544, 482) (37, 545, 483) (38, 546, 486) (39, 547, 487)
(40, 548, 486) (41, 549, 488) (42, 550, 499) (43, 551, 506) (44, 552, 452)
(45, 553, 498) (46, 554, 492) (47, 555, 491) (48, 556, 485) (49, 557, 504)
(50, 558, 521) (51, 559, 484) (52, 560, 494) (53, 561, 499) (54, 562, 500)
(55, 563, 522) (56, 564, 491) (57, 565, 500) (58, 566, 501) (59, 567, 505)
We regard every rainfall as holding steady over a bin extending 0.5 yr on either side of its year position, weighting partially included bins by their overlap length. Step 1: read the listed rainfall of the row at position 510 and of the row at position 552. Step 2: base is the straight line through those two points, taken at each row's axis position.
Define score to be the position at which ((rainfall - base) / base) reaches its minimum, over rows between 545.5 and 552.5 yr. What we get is 552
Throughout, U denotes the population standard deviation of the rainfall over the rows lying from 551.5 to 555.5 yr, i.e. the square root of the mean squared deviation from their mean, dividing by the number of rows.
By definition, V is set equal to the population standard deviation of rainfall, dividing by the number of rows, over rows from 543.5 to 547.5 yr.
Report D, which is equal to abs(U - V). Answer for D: 16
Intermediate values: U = 18.2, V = 2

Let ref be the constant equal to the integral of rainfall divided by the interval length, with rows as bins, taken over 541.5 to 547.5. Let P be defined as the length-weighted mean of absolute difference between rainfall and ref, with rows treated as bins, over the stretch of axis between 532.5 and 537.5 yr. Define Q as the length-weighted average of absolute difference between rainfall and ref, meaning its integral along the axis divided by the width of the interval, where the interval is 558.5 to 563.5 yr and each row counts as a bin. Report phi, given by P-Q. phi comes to -7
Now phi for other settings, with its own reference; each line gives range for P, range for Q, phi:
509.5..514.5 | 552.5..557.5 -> 9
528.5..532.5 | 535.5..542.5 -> -2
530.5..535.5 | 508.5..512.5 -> -5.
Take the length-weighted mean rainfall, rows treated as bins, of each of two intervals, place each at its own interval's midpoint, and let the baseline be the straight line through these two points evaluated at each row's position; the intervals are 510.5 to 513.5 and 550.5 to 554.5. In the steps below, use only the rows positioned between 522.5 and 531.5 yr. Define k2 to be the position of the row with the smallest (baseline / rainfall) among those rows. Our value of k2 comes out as 524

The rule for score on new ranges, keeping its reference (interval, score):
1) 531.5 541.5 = 533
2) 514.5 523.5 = 515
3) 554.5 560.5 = 556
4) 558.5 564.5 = 559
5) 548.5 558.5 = 552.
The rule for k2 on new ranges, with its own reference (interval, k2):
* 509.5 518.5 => 517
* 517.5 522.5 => 521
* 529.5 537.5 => 531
